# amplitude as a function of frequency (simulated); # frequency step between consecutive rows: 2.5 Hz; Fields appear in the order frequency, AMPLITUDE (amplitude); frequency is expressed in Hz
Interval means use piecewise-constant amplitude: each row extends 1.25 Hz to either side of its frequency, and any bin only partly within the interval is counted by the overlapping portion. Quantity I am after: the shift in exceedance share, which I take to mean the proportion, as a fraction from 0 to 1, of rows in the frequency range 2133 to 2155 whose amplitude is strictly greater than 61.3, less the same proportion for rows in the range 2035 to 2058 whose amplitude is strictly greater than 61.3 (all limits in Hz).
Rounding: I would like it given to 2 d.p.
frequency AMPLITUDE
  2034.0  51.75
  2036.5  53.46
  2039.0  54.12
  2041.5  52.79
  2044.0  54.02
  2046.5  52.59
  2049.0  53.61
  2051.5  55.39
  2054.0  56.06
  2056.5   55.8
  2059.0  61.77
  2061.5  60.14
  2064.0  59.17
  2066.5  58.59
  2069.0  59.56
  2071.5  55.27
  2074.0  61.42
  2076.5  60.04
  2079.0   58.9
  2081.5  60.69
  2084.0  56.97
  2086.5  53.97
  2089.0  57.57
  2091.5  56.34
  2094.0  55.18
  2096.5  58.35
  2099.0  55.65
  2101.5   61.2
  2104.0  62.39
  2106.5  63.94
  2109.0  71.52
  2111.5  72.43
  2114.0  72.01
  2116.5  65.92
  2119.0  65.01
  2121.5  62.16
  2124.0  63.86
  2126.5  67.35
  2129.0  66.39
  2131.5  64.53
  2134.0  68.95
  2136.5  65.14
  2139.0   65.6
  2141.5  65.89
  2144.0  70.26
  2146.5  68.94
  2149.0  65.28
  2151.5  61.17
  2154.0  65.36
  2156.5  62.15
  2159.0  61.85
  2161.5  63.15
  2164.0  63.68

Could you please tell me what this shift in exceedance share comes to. 0.89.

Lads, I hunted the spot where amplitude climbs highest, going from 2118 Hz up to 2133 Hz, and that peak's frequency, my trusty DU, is 2126.5 Hz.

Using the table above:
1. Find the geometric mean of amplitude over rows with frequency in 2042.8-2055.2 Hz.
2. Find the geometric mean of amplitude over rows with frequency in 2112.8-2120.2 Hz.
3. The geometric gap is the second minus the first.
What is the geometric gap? 13.3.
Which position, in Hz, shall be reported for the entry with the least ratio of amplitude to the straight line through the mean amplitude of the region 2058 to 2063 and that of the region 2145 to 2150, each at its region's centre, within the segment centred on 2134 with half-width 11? 2124.0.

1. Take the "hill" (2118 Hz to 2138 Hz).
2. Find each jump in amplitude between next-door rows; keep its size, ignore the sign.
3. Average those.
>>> 2.73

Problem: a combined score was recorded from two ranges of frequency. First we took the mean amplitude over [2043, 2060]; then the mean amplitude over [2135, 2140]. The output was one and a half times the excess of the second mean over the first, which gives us 15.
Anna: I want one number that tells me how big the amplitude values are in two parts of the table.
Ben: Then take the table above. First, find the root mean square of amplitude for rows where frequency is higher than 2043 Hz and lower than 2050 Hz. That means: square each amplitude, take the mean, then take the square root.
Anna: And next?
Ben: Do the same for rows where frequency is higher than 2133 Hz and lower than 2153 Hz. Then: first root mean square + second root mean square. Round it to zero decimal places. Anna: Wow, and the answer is 120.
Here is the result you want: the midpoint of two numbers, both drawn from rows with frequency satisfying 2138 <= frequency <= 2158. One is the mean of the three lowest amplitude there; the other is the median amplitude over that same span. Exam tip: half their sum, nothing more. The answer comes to 64.2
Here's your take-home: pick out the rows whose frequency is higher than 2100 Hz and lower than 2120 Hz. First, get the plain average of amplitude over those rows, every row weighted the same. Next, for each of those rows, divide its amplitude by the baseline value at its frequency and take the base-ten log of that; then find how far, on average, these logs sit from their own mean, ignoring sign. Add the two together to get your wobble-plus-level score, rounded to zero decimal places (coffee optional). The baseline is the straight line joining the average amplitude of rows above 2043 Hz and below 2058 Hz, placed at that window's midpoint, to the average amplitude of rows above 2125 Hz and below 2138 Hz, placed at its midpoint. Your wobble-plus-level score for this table 67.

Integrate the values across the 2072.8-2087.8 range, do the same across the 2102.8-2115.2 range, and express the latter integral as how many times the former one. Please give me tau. 0.97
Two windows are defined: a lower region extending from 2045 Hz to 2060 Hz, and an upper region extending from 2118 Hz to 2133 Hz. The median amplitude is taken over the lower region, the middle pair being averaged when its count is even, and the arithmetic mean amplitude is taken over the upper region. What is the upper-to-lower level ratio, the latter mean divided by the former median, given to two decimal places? 1.17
